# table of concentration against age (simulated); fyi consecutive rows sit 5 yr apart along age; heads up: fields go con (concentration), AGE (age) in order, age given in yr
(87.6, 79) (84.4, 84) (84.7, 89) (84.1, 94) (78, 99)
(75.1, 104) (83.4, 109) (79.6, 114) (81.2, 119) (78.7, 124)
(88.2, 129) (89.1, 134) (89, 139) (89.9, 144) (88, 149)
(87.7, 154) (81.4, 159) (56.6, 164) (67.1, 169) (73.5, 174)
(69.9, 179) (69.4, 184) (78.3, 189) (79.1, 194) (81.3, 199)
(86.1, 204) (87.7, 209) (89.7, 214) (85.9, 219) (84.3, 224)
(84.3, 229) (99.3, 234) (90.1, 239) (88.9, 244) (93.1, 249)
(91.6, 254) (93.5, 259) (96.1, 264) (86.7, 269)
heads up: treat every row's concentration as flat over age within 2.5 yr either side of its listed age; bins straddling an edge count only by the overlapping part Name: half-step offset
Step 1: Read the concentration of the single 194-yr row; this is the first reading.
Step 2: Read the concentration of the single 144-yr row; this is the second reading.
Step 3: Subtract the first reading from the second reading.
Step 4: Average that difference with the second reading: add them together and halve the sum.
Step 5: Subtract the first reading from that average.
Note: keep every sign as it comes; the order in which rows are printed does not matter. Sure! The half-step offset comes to -29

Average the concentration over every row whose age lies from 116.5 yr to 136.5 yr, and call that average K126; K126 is 84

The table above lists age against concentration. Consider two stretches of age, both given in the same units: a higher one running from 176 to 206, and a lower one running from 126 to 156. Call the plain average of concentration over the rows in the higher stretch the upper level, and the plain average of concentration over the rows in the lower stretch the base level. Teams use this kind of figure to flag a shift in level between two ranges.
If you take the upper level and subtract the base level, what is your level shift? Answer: -11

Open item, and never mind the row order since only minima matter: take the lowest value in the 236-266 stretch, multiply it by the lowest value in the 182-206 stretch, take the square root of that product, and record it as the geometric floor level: 79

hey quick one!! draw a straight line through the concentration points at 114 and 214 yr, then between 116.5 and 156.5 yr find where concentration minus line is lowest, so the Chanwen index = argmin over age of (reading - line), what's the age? 124 yr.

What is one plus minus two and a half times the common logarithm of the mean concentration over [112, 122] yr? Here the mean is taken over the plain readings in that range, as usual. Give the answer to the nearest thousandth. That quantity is -3.763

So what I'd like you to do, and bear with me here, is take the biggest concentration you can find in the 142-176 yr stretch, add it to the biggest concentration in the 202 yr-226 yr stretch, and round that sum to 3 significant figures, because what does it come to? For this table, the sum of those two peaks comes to 180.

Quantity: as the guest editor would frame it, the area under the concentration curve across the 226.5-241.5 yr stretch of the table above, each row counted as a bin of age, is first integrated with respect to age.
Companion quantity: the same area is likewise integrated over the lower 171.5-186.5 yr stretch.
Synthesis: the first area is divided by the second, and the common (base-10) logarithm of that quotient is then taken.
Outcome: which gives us 0.11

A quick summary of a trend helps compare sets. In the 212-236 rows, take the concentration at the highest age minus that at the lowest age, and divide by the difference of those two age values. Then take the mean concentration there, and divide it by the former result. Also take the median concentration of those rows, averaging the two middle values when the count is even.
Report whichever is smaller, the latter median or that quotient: 86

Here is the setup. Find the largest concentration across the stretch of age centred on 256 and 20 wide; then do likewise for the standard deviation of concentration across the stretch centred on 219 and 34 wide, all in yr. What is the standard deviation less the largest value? -91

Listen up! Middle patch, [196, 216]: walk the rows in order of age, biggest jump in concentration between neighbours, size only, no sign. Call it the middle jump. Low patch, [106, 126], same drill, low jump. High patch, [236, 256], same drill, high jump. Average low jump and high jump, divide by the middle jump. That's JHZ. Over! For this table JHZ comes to 0.8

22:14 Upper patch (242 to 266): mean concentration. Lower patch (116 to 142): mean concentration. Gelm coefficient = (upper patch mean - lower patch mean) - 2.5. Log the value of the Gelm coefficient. 4.9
